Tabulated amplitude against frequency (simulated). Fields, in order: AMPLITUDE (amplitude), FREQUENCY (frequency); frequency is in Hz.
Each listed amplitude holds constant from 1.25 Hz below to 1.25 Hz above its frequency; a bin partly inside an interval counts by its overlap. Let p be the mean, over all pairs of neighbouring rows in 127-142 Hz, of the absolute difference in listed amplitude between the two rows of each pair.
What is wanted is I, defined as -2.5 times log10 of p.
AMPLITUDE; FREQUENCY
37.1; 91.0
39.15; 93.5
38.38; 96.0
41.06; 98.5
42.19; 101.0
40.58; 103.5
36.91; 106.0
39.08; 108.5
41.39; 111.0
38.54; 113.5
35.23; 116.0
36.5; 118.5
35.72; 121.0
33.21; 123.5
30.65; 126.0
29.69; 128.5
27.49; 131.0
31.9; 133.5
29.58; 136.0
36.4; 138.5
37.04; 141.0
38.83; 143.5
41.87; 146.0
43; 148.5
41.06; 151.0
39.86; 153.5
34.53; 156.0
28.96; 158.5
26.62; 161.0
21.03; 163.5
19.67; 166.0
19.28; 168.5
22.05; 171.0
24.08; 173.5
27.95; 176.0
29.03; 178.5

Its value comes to -1.29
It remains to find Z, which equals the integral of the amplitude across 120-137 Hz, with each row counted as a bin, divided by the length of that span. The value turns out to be 31.1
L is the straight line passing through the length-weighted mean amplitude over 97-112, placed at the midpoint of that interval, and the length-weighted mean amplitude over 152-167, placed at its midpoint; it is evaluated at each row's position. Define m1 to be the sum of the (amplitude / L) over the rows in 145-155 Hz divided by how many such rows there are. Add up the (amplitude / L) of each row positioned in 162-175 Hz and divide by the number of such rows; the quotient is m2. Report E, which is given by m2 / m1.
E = 0.6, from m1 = 1.3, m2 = 0.789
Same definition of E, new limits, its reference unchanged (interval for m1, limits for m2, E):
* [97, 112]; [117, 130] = 0.9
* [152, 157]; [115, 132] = 0.7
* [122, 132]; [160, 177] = 1.0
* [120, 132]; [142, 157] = 1.5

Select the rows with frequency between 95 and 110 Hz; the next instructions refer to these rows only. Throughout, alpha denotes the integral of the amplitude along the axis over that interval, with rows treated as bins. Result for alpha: 596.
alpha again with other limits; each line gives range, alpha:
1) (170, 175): 117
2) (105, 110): 191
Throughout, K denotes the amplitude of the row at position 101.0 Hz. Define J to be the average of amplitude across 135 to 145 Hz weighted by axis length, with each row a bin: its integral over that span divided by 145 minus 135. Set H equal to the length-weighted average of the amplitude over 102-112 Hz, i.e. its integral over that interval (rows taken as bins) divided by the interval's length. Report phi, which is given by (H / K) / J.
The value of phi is 0.026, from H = 40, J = 36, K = 42.19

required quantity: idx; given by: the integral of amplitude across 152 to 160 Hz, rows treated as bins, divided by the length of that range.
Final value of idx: 34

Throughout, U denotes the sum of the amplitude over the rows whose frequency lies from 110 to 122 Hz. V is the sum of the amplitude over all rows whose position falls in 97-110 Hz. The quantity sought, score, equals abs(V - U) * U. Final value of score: 2331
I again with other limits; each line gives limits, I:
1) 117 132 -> -0.64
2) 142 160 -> -1.21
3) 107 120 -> -0.97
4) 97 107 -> -0.82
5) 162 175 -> -0.54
